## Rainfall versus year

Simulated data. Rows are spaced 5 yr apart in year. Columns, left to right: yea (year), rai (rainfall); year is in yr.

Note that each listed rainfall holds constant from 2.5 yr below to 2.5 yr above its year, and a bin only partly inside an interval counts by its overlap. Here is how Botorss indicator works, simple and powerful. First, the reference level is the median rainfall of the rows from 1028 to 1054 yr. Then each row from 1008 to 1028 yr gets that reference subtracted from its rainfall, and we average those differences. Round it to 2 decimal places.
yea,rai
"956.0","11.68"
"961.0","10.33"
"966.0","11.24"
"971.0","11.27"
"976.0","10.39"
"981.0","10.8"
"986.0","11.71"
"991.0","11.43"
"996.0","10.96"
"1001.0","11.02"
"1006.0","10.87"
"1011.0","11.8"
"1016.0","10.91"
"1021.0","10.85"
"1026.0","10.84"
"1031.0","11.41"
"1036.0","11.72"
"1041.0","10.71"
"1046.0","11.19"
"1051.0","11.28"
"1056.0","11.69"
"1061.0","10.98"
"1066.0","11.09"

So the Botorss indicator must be -0.18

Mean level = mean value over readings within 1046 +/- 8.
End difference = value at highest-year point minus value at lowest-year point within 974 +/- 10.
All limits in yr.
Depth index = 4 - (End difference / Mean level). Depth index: 4.04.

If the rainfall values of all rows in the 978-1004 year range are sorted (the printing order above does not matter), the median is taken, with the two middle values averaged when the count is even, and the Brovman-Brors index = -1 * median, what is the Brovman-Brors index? -11.0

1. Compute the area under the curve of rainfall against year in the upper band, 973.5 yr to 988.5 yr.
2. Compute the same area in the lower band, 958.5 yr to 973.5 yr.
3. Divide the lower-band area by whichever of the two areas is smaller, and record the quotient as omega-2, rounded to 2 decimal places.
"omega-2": 1.00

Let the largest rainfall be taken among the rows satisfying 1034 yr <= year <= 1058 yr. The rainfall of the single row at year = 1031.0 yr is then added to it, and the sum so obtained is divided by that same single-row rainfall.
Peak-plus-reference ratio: 2.03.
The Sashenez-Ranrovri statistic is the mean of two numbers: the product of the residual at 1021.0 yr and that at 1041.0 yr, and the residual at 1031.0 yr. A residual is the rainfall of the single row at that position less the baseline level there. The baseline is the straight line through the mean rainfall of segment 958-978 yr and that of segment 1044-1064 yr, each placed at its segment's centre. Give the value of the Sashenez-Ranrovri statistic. 0.19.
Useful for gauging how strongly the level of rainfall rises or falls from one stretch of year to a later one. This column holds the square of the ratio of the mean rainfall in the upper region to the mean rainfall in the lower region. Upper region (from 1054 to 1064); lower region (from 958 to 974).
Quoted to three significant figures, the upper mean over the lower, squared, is 1.07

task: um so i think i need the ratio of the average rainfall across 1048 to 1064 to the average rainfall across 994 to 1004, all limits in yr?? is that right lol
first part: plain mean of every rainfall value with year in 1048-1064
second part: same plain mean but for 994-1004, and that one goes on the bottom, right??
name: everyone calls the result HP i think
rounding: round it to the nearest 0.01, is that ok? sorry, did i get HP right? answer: 1.03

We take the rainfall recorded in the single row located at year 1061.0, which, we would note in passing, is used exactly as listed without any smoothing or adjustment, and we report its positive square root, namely 3.31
